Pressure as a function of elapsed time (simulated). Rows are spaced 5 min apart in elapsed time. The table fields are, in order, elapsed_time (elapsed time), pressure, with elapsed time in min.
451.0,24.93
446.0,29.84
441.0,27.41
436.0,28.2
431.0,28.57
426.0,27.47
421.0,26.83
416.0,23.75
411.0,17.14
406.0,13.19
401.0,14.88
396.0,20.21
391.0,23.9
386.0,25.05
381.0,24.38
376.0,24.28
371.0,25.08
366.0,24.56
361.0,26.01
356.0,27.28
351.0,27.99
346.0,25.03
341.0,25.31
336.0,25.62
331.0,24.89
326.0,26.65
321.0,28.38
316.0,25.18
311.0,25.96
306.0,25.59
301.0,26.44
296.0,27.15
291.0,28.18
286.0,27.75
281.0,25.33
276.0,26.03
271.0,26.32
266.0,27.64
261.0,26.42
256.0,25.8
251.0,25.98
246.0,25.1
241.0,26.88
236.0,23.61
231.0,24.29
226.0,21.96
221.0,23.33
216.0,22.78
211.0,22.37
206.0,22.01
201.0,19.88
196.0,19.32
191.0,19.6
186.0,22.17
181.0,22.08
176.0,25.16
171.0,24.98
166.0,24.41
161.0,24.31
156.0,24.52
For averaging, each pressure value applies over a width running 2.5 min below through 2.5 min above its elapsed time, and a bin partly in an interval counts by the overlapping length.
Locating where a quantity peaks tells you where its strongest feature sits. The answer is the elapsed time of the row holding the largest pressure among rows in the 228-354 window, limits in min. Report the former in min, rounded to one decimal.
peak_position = 321.0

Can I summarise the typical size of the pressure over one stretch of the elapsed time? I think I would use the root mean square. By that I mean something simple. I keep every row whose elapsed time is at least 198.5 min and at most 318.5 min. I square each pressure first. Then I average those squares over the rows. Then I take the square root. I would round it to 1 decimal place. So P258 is 25.2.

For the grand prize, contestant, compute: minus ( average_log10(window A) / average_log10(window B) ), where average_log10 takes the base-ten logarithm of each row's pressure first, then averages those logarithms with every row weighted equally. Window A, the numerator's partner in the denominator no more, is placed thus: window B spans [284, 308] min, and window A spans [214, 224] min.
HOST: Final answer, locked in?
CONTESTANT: -0.95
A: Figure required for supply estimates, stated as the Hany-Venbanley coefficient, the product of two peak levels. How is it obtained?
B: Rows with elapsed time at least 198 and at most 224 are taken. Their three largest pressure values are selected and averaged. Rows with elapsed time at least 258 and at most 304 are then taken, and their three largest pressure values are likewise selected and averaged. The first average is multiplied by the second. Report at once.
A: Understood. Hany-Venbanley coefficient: 636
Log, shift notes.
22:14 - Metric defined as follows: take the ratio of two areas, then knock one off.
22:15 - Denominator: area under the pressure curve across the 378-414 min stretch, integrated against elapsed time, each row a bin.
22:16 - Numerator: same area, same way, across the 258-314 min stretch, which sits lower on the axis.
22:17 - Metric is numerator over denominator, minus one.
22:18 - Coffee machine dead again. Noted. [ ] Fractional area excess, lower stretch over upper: 1.1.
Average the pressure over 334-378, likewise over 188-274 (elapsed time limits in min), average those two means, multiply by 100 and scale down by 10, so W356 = 247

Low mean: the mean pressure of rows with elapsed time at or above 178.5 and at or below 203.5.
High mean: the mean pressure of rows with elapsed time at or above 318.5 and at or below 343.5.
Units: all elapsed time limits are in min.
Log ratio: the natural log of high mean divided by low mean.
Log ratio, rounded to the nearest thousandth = 0.239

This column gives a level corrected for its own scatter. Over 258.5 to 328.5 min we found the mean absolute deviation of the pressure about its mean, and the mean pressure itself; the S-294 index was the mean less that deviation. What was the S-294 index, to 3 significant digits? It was 25.8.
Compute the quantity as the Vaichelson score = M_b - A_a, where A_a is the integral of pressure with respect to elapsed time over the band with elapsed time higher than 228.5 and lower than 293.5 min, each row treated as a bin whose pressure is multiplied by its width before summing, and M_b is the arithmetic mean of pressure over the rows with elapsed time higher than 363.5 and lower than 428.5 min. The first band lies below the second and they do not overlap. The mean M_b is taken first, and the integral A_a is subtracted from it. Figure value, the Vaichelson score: -1674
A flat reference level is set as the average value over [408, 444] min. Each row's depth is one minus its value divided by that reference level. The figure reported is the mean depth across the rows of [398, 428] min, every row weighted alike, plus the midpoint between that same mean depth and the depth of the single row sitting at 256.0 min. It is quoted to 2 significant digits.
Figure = 0.29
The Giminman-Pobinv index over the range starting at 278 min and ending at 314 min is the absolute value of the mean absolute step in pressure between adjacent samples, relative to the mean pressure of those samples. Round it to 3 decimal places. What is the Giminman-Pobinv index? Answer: 0.036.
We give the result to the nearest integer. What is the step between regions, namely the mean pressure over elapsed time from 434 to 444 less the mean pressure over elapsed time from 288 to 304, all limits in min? 1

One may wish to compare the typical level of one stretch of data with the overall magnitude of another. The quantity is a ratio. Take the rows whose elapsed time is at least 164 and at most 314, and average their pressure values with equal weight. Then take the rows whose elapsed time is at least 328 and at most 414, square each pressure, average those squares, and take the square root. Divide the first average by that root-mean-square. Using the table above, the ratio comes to 1.038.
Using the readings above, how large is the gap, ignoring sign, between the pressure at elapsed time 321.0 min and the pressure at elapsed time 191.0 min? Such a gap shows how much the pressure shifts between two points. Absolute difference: 8.8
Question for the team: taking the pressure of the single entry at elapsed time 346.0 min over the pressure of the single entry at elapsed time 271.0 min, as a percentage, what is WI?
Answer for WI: 95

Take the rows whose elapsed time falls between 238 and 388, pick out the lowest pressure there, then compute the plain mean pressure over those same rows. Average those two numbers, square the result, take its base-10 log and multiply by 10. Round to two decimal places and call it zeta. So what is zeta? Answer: 28.02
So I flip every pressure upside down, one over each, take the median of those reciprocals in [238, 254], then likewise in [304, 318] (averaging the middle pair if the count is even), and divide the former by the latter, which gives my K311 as 0.98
